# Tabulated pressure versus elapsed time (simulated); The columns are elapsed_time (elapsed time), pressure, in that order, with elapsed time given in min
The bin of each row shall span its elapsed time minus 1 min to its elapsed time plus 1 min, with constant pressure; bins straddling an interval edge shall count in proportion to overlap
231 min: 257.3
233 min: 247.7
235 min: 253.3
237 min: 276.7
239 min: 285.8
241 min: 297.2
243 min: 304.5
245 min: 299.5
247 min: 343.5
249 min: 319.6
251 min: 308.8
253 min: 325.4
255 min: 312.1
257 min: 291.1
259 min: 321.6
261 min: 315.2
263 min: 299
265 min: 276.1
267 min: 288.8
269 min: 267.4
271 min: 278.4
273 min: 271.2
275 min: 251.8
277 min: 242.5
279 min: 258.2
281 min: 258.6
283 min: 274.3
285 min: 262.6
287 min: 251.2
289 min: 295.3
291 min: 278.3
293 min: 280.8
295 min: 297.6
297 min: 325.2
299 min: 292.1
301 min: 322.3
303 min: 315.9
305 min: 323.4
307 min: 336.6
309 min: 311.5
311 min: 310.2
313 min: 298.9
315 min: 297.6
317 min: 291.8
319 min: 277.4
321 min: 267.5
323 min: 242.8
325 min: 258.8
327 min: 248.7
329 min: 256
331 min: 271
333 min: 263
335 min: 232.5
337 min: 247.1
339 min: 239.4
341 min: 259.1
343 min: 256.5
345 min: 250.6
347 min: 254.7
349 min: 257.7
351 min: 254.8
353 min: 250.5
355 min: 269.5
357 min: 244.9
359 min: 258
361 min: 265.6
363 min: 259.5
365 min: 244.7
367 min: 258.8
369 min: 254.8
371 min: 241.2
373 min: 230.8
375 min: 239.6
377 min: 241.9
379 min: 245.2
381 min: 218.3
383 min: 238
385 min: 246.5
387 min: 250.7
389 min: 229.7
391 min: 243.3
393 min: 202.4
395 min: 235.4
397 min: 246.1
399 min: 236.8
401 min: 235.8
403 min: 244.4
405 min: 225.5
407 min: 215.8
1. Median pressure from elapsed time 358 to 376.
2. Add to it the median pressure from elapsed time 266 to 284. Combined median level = 522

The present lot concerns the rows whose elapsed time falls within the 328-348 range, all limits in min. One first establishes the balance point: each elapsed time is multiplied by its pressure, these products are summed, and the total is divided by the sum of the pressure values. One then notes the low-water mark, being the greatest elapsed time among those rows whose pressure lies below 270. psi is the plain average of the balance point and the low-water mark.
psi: 342.5 min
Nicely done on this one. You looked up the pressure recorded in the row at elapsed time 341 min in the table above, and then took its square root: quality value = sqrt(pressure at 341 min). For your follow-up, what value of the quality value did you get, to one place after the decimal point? 16.1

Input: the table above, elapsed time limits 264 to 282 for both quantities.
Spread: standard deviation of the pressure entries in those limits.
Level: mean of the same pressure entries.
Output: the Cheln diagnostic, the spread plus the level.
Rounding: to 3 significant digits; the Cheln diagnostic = 280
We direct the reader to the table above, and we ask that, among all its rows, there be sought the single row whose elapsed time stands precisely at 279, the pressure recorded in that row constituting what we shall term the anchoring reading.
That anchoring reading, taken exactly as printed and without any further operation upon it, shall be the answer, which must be 258.2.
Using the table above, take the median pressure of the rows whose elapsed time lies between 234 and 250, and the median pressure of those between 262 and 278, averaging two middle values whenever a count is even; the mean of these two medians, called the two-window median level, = 286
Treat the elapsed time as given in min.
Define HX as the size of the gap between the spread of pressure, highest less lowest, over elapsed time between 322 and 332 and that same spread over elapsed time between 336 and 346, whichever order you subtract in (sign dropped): 8.5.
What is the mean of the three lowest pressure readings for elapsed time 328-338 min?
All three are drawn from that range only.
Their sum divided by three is 245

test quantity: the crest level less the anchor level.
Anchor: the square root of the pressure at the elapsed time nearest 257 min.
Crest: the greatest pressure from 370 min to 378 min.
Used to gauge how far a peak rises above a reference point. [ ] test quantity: 225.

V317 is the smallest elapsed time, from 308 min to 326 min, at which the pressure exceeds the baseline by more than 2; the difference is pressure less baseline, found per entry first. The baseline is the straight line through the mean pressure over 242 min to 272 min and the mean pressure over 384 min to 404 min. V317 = 309 min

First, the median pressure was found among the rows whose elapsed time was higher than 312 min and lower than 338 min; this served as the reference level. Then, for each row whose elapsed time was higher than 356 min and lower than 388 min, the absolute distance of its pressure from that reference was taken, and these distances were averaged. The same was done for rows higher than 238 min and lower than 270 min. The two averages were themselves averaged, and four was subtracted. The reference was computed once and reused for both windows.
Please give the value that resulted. 25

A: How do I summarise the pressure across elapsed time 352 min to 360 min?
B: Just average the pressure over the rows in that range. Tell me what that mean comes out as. 256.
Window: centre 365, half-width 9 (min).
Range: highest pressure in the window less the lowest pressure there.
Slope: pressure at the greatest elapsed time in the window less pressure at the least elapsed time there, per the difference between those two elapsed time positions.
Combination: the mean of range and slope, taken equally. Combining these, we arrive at 17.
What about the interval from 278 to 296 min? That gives 24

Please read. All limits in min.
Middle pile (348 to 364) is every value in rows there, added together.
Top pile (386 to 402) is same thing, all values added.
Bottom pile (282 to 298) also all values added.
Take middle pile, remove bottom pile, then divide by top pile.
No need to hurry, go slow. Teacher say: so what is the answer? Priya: -0.11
